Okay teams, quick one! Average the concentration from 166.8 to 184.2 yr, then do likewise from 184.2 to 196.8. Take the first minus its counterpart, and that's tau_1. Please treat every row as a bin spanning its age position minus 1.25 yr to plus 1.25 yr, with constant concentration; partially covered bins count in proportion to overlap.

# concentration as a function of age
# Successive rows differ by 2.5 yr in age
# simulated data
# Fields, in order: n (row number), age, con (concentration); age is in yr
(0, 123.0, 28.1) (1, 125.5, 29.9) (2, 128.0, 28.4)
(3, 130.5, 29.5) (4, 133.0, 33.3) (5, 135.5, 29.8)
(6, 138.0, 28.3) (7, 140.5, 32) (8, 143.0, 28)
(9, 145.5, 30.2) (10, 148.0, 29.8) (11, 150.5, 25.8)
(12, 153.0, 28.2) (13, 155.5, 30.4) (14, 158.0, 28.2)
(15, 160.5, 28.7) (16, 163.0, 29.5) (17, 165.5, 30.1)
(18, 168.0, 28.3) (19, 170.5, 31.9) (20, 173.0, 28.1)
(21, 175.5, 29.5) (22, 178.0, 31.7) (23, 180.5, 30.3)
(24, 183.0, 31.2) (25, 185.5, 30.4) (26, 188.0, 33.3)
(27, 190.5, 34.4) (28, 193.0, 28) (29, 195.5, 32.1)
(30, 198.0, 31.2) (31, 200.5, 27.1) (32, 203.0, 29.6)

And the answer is -1.5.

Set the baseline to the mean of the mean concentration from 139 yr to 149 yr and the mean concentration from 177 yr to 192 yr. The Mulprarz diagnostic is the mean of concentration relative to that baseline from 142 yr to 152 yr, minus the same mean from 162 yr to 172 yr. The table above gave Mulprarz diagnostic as -1.5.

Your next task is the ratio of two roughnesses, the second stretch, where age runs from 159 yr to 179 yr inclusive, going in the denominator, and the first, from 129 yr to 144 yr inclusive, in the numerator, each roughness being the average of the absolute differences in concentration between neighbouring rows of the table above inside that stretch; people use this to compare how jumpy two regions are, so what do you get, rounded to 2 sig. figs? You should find 1.6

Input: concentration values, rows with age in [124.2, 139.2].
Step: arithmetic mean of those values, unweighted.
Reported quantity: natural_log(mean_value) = 3.40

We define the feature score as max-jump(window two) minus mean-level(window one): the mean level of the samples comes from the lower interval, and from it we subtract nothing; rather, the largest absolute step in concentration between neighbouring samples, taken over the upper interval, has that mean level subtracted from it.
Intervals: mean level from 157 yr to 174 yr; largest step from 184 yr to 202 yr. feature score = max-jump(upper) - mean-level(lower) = -22.9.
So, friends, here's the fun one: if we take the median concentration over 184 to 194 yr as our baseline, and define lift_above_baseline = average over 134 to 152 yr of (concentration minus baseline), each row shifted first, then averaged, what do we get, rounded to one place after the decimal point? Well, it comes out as -2.7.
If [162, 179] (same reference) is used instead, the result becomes -2.0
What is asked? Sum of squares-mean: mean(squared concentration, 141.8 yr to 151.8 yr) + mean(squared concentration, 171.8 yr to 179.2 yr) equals 1701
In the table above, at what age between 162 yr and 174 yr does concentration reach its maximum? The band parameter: 170.5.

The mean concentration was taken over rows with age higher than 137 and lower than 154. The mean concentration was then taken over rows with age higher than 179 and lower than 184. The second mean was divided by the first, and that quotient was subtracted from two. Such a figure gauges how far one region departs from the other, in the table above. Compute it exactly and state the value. 0.936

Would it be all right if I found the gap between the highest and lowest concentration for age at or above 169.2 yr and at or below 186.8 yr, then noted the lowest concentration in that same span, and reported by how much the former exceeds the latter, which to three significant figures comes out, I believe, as -24.3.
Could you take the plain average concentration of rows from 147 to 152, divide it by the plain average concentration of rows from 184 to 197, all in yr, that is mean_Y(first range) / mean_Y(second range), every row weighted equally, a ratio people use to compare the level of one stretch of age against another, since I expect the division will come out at 0.88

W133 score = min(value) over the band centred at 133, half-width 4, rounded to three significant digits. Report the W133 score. 29.5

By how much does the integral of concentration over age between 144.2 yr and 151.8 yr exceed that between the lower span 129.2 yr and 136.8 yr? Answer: -17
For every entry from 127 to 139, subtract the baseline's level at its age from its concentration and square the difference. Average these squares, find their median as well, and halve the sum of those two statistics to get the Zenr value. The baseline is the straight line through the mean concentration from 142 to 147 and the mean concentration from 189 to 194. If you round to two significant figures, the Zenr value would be 3.0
